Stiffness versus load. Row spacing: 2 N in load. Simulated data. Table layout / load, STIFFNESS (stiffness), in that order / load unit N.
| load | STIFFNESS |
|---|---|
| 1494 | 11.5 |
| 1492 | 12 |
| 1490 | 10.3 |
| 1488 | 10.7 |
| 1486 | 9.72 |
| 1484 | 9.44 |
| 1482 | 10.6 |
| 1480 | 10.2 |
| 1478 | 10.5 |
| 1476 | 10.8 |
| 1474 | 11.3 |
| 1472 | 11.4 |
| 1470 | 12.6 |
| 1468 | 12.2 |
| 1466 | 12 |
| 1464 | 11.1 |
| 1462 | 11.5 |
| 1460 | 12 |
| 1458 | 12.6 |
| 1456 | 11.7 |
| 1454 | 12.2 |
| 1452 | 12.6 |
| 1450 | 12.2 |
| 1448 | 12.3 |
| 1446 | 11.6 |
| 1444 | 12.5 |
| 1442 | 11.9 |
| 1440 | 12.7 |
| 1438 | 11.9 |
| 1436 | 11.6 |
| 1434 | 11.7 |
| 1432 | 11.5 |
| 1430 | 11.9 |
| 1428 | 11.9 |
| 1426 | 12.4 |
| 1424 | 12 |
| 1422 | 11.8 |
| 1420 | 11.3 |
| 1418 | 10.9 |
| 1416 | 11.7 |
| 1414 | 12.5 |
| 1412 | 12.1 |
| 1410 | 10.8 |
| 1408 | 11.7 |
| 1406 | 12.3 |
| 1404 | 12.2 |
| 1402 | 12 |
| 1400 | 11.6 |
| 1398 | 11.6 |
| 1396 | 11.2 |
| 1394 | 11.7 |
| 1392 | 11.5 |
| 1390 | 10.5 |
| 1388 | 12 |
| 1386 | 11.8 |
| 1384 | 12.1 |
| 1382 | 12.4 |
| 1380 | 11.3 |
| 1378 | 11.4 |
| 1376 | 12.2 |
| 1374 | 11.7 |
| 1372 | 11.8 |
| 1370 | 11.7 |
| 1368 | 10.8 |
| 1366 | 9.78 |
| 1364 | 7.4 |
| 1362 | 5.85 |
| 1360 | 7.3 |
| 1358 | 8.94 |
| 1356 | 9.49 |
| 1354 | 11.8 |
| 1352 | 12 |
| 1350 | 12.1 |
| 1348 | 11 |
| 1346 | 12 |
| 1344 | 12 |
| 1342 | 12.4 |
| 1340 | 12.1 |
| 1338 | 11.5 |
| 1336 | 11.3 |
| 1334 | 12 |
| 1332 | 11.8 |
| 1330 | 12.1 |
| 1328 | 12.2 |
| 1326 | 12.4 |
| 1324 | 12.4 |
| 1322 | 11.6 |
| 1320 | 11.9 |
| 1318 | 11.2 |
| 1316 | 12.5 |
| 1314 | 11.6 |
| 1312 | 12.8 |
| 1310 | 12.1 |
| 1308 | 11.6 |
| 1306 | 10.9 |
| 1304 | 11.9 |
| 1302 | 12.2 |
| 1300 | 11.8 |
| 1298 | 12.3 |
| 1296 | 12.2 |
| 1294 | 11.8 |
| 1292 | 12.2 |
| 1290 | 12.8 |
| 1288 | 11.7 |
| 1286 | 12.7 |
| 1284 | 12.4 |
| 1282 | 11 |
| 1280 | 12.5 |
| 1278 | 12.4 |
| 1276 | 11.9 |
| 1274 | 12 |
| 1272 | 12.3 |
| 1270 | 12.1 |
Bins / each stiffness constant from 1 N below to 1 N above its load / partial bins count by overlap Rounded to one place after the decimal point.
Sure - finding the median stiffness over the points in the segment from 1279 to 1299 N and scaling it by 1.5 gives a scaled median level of 18.4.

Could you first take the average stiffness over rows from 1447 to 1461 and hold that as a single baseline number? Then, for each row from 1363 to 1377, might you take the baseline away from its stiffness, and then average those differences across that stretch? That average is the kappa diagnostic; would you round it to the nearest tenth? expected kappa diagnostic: -1.5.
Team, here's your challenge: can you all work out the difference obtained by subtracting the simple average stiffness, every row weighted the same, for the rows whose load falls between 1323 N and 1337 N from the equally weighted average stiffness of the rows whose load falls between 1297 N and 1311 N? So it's -0.2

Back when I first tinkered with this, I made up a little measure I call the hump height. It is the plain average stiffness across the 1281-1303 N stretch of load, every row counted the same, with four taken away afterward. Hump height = 8.10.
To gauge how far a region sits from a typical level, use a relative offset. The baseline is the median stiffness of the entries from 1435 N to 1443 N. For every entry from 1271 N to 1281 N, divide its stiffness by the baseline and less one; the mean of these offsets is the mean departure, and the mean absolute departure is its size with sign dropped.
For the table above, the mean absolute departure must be 0.027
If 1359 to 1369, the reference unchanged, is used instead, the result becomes 0.309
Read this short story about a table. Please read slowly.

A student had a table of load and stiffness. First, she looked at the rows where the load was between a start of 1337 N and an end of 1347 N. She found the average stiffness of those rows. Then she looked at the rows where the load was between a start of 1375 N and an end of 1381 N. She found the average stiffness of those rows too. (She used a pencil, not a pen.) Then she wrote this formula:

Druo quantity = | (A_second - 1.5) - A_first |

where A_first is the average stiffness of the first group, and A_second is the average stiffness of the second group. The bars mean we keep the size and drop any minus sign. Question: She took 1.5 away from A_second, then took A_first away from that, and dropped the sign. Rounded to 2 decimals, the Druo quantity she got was 1.87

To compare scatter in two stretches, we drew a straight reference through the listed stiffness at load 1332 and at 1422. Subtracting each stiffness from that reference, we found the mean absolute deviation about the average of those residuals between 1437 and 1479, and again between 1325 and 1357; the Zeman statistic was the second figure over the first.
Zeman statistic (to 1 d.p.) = 1.0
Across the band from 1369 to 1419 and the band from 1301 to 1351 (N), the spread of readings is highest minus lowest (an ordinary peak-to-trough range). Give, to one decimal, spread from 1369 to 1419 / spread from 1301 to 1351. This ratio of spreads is 1.1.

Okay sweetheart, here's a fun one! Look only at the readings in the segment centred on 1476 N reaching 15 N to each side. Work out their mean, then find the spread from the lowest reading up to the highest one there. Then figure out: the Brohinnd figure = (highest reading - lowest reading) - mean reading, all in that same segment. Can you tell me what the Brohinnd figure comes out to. -7.8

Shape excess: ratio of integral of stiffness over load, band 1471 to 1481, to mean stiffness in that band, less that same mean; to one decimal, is -0.8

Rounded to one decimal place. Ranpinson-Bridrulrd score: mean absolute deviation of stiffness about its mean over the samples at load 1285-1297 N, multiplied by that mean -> 4.2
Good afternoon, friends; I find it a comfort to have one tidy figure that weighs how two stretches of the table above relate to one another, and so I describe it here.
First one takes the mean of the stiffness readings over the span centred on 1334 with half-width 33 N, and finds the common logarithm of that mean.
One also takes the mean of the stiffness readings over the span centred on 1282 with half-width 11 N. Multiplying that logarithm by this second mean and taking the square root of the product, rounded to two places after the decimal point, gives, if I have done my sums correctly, 3.57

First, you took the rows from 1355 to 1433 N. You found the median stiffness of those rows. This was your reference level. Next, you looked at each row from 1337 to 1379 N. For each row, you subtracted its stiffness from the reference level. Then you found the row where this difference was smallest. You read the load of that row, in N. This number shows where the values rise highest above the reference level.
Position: 1342 N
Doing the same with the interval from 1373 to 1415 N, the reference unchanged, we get 1414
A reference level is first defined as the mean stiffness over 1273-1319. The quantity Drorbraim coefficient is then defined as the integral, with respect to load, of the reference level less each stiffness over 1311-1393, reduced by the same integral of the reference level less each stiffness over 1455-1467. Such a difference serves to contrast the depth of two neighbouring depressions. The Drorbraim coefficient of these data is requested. 58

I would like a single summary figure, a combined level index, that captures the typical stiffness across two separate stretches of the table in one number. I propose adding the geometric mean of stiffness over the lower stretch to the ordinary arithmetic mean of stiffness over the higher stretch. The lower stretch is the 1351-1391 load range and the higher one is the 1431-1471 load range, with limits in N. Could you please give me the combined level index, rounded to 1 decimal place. 22.4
